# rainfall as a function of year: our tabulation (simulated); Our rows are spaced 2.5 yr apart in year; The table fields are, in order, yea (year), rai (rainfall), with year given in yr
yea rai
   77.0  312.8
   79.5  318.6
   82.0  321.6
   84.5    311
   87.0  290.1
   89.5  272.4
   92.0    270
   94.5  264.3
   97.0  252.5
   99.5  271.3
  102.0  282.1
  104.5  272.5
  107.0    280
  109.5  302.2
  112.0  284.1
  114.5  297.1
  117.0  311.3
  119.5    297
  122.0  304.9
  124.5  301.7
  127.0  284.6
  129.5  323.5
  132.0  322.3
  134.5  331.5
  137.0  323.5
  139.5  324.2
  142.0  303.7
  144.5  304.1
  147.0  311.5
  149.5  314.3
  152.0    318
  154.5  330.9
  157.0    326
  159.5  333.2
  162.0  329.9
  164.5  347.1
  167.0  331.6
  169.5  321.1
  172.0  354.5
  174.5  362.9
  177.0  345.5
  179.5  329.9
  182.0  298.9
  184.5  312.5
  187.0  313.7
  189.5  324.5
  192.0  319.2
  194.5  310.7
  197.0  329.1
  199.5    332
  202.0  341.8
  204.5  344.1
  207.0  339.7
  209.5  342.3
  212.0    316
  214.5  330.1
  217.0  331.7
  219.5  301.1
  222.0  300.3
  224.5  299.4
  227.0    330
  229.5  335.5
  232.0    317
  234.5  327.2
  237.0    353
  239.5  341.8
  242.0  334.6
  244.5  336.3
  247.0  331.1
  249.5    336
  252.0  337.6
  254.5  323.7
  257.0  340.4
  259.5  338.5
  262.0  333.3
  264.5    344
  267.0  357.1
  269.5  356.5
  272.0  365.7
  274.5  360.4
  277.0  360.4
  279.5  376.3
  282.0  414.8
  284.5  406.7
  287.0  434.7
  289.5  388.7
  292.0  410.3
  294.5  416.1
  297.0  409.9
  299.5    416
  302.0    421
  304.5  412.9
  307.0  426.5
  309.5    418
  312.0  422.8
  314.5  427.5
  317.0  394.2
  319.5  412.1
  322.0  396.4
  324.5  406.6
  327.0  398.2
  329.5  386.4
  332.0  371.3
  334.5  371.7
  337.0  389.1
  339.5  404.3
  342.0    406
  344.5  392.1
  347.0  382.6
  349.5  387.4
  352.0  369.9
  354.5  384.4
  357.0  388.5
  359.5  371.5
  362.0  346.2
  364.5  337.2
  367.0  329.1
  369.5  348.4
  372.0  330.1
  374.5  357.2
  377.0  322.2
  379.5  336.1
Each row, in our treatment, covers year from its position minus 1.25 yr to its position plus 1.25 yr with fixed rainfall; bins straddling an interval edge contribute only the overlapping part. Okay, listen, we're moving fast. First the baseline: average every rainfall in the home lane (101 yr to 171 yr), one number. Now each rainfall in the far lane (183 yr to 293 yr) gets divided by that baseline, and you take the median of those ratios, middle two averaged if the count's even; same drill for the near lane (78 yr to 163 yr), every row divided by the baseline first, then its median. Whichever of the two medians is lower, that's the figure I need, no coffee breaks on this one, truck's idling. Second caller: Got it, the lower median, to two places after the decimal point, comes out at 0.98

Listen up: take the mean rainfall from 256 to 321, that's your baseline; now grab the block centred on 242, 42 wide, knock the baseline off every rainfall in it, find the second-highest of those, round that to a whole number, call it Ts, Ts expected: -49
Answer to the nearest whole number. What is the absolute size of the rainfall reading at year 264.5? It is 344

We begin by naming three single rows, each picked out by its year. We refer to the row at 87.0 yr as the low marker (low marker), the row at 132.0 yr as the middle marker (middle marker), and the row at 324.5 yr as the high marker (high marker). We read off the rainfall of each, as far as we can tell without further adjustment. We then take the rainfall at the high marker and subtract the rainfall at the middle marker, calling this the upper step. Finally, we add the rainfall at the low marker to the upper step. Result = 374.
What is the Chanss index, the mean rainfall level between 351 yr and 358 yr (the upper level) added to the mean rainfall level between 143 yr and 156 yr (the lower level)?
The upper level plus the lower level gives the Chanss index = 697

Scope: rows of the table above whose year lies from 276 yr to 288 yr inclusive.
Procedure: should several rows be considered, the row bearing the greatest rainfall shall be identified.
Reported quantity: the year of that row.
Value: 287.0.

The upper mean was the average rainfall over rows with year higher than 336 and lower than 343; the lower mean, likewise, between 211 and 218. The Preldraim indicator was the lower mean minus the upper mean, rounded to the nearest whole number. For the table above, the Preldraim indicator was -74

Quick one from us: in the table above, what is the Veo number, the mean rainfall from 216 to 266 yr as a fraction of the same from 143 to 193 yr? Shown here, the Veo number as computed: 1.01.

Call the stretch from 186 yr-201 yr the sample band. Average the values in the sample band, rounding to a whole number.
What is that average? 322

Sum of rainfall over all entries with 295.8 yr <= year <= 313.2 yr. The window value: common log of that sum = 3.47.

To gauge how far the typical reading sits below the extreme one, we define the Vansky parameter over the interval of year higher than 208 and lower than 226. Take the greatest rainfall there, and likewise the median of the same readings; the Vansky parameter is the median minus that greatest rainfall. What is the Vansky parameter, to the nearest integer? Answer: -26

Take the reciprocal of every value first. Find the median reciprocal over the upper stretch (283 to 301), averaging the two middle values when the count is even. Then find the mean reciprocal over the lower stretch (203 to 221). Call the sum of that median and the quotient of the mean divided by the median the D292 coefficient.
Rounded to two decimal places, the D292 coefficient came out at 1.25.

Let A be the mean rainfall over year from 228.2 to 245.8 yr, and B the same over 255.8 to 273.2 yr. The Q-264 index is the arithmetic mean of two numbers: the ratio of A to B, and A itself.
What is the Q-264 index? 168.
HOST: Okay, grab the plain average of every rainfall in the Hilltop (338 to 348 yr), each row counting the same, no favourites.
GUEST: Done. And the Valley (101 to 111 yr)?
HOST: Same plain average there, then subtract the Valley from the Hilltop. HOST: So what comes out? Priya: 112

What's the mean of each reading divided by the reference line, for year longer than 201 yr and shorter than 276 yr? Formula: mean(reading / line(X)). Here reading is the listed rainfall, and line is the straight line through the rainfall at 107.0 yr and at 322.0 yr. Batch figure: 0.95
